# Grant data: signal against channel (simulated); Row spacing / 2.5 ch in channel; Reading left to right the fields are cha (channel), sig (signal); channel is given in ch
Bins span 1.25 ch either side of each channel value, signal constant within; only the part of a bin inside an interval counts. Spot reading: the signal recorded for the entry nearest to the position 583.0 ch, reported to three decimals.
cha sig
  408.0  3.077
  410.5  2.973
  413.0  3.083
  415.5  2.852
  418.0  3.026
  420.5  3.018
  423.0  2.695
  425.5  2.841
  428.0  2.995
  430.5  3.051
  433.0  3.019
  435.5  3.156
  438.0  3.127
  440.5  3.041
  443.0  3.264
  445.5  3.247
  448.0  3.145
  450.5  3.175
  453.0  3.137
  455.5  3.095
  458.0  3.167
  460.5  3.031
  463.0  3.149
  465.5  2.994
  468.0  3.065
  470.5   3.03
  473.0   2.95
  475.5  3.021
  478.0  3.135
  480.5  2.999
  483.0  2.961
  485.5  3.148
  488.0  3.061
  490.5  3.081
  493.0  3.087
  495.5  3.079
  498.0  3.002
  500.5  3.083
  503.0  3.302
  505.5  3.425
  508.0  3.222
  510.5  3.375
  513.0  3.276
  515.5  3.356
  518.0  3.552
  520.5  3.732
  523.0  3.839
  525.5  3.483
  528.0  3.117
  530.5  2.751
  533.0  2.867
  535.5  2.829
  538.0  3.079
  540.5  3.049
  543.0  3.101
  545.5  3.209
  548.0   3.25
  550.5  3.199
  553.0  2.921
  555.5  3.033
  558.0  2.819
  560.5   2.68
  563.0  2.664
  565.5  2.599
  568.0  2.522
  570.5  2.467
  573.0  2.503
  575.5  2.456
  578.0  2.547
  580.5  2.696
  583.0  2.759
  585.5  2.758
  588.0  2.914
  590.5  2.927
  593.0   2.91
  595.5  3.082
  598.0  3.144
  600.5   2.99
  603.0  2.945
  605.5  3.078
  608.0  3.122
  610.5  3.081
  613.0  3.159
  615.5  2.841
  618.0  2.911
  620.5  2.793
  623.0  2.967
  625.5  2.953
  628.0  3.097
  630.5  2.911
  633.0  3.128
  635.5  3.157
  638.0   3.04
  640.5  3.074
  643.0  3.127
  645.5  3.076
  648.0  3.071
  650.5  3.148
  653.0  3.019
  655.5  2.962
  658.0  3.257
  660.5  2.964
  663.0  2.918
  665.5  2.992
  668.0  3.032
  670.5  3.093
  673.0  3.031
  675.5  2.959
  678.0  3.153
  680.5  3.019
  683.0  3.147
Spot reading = 2.759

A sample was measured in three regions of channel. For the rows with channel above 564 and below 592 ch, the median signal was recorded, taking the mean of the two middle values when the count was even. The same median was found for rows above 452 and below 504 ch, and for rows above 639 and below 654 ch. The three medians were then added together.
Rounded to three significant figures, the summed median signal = 8.75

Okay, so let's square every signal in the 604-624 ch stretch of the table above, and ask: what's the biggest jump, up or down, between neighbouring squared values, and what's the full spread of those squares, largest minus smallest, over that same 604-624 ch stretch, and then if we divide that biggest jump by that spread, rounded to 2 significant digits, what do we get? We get 0.88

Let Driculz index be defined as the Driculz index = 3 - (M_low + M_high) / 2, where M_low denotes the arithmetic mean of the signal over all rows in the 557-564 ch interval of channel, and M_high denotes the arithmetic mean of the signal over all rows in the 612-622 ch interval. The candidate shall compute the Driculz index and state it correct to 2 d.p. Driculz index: 0.18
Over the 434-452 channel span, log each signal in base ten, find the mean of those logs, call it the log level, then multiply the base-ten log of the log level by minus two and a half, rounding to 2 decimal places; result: 0.75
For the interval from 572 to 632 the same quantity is 0.84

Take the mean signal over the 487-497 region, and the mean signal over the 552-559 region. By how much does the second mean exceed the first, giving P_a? -0.15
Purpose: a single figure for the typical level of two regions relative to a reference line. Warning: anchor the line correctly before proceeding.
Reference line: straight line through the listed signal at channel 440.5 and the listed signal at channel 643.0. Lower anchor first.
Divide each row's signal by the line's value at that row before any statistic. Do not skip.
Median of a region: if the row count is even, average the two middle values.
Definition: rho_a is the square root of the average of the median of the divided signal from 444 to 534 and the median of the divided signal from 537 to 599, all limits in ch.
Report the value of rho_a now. 0.99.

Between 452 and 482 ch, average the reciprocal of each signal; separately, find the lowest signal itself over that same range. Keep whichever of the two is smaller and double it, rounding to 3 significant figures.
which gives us 0.653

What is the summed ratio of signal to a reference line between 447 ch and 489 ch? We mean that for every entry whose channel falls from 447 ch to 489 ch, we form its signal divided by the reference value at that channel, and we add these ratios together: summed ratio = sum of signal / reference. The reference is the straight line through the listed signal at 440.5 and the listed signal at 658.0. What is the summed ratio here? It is 17.0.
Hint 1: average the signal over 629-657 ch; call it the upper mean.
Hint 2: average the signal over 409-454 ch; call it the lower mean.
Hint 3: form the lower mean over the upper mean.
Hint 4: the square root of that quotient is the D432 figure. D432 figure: 1.00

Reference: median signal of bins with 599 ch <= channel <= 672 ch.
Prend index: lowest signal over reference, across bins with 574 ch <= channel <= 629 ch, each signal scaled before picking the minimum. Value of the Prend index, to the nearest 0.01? 0.81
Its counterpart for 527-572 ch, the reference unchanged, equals 0.81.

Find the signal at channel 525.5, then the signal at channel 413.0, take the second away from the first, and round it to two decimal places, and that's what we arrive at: 0.40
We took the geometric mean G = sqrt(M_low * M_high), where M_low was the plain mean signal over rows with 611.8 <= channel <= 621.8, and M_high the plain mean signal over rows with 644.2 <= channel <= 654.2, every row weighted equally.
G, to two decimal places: 3.00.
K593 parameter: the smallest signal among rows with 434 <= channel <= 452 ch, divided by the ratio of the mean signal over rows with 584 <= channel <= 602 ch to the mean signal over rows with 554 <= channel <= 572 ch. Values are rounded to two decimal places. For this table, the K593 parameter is 2.76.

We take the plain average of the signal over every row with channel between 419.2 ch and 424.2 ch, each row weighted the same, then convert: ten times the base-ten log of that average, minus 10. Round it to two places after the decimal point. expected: -5.44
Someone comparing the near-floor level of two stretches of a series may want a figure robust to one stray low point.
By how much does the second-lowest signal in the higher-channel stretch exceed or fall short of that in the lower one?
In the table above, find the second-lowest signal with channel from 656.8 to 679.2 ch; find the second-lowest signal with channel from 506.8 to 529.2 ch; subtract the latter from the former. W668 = -0.26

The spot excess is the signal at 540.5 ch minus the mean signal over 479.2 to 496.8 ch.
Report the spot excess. -0.01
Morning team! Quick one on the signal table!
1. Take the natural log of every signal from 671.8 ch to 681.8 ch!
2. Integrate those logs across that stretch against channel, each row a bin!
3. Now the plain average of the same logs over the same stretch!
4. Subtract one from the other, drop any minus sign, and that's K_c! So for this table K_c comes 10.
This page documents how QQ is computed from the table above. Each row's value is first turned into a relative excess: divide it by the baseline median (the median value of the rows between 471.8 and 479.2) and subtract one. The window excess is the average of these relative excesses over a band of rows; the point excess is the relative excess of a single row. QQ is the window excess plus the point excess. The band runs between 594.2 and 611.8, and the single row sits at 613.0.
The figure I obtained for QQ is 0.060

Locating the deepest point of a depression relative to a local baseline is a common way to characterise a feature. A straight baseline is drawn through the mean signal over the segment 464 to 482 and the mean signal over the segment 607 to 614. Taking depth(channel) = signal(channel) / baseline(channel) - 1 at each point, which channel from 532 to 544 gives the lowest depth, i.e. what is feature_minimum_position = 535.5 ch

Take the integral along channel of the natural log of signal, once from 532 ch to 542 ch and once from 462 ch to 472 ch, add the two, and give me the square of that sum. 485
